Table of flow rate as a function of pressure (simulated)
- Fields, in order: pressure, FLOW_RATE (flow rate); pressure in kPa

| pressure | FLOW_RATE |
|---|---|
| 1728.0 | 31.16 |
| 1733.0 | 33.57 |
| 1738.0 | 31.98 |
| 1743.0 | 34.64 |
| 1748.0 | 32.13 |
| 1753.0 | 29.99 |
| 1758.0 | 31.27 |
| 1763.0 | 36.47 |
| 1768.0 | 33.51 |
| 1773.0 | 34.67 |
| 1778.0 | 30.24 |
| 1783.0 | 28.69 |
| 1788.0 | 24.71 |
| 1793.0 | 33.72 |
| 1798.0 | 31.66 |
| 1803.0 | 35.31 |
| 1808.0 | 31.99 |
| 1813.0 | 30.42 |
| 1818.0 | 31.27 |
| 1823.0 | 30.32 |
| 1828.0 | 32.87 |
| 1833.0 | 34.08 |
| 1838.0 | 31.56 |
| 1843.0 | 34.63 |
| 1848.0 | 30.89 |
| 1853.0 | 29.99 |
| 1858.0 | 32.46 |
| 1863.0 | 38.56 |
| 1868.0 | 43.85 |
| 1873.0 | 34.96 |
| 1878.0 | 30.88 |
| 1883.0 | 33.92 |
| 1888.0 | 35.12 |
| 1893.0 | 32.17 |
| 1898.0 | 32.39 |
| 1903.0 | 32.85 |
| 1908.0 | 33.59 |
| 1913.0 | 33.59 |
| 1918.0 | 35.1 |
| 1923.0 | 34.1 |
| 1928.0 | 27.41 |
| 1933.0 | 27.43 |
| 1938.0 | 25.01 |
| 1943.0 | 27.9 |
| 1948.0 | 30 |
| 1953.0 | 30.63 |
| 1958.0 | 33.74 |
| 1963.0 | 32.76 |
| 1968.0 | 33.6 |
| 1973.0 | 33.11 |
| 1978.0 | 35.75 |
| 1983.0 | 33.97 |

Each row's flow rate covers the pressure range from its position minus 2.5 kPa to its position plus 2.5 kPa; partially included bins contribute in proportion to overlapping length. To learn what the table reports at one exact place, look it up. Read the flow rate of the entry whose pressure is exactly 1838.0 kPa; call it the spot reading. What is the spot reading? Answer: 31.56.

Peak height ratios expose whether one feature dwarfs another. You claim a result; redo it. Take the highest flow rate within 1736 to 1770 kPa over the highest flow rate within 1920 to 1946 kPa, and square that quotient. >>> 1.14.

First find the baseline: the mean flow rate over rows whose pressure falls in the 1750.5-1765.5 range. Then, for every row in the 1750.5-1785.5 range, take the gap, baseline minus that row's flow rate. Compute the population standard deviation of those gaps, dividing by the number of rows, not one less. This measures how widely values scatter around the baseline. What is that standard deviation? 2.62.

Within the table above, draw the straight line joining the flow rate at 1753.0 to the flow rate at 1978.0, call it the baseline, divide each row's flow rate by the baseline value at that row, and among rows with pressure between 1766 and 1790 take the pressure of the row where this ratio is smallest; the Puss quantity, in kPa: 1788.0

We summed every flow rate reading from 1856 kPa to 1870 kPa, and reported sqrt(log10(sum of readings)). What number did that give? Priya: 1.44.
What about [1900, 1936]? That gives 1.53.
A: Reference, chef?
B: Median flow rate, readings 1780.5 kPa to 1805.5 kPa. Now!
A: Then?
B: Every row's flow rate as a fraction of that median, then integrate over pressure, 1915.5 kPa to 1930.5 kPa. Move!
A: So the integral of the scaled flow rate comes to 15.3 kPa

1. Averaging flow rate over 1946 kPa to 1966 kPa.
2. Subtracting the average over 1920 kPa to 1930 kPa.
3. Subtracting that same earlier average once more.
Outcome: -30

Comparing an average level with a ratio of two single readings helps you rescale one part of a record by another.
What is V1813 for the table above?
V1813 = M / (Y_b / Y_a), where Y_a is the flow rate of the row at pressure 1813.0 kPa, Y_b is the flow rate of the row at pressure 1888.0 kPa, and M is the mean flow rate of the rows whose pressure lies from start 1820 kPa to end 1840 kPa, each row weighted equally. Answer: 28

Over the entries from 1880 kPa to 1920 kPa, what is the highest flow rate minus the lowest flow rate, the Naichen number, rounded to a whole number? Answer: 3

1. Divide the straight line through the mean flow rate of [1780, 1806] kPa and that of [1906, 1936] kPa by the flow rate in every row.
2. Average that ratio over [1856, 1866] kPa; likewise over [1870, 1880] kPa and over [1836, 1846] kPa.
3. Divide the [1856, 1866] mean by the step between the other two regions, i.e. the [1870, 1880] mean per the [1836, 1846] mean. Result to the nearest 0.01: 0.88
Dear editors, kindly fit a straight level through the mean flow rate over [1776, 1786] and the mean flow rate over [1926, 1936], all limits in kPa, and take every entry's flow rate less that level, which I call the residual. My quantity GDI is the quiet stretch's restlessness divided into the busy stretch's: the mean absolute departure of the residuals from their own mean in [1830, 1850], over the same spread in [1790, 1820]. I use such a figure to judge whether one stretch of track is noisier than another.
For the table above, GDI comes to 1.14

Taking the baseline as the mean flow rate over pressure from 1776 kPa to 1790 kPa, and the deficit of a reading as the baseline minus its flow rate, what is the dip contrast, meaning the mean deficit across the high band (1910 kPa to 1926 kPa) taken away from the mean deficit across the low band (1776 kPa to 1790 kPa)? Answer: 6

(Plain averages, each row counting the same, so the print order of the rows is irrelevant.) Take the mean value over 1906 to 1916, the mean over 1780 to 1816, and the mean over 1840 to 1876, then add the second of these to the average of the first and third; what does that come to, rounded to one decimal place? 65.2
